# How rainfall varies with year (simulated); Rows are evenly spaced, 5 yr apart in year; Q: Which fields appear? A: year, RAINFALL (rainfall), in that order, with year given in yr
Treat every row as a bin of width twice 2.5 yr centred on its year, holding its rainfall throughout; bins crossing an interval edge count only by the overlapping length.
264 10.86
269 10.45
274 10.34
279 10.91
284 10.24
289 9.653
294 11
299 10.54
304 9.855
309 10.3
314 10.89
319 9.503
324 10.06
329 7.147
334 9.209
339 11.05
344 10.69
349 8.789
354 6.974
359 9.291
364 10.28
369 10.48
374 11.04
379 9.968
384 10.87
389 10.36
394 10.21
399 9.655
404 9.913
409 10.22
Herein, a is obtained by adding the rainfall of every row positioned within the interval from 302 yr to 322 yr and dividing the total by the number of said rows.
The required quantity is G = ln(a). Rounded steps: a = 10.1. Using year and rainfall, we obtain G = 2.32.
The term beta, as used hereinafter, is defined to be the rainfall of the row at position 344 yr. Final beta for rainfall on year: 10.69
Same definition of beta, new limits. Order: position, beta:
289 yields 9.653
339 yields 11.05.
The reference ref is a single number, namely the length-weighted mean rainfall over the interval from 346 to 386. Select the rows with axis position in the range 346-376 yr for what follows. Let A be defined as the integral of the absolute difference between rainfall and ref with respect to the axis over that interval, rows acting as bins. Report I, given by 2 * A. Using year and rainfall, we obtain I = 67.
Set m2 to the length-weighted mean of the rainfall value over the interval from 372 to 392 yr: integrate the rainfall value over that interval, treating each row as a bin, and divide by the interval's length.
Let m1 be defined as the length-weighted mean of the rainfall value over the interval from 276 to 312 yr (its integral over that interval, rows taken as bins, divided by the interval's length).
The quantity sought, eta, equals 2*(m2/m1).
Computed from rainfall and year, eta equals 2.03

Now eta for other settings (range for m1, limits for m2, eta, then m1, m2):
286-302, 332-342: 1.97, 10.4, 10.2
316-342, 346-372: 1.95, 9.4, 9.2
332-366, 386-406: 2.13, 9.5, 10.1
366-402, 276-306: 2.00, 10.4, 10.4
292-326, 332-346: 2.01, 10.3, 10.3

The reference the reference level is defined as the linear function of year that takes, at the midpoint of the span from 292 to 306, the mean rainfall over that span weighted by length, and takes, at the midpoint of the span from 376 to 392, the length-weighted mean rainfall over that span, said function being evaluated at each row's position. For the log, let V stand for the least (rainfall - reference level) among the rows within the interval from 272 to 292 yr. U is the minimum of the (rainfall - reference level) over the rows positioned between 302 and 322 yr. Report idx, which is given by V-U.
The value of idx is 0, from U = -0.95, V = -0.82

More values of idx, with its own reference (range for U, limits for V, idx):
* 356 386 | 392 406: 0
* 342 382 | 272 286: 3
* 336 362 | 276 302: 3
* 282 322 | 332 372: -3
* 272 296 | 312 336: -2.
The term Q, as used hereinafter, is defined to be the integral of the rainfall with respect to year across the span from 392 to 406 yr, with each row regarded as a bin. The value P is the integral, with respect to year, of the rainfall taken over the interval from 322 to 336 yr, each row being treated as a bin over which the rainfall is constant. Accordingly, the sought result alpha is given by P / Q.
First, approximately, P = 122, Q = 139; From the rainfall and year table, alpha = 0.9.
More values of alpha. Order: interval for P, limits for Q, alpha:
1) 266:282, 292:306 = 1.2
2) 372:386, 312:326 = 1.0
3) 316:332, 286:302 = 0.9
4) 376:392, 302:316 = 1.2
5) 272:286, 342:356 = 1.2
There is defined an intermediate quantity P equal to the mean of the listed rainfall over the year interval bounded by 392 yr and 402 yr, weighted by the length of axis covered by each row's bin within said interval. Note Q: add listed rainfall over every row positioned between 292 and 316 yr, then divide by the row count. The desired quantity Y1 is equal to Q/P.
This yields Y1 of 1.06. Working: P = 9.9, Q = 10.5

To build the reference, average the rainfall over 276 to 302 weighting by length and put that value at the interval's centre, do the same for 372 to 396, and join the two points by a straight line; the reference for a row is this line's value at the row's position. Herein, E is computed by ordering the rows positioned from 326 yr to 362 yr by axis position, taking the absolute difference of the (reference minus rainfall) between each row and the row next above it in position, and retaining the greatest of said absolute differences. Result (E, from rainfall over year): 2.3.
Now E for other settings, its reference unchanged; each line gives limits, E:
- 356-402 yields 1.1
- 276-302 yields 1.3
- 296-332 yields 2.9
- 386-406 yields 0.6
